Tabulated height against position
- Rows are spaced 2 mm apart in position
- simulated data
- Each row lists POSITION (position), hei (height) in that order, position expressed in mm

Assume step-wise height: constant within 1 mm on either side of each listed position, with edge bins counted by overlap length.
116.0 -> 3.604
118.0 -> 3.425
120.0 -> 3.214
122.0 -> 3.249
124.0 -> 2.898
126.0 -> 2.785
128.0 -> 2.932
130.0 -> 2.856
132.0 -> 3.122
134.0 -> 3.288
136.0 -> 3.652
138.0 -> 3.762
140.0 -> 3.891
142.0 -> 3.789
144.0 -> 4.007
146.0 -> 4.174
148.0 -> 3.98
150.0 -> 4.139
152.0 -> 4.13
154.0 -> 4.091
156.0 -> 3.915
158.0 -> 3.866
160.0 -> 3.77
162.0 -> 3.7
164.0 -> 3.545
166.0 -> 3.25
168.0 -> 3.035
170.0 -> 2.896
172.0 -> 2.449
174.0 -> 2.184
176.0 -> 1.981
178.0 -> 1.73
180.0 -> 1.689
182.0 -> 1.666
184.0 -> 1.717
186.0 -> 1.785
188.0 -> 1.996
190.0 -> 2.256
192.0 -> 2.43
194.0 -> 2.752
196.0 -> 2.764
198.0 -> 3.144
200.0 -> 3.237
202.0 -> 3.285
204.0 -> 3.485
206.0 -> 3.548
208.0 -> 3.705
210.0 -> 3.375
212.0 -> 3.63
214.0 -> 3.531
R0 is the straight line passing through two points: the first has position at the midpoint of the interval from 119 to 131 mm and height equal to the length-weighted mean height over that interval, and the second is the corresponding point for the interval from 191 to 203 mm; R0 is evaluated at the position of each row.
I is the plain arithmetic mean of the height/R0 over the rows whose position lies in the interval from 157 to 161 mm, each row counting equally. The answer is 1.29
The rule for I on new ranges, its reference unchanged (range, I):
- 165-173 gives 0.98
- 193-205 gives 1.06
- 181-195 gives 0.71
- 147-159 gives 1.35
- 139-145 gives 1.31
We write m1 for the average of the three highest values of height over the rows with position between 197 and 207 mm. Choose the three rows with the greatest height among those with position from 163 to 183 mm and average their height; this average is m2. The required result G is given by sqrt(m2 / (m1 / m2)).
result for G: 1.77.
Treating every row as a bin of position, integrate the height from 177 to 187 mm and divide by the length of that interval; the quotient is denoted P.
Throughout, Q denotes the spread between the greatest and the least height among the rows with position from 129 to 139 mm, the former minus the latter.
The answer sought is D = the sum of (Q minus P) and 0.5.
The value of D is -0.3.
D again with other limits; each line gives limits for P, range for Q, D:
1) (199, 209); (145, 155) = -2.8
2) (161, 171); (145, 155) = -2.6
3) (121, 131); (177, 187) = -2.3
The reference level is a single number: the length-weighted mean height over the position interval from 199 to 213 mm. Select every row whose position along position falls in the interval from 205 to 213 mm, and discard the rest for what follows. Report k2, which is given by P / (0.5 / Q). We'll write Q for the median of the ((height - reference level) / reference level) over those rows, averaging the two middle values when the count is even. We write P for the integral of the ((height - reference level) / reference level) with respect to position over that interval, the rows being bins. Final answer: 0.02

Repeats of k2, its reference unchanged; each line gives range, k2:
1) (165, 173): 0.37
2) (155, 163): 0.16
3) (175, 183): 3.98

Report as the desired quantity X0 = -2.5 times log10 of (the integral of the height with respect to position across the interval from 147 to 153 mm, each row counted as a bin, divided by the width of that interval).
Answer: -1.53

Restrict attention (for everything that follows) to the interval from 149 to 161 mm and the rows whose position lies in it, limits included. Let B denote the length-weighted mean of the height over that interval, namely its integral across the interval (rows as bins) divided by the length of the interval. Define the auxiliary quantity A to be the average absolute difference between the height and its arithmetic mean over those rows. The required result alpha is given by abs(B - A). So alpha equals 3.9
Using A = 0.13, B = 4.0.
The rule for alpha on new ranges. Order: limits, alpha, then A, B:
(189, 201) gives 2.5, 0.28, 2.8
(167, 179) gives 2.0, 0.41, 2.4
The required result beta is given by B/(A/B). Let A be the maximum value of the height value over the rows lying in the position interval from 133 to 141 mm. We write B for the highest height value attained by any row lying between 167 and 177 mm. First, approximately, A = 3.891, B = 3.035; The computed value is 2.4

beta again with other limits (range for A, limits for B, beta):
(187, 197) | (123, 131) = 3.1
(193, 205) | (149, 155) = 4.9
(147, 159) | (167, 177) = 2.2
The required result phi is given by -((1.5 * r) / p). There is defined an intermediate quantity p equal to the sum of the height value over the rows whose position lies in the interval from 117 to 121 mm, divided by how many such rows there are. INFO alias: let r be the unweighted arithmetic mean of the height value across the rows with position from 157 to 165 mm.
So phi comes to -1.7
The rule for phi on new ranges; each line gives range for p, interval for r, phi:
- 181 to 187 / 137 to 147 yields -3.4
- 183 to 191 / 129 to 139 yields -2.6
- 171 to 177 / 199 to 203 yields -2.2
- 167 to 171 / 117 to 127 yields -1.6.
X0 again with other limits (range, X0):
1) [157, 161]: -1.45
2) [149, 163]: -1.49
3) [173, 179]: -0.73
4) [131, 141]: -1.37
